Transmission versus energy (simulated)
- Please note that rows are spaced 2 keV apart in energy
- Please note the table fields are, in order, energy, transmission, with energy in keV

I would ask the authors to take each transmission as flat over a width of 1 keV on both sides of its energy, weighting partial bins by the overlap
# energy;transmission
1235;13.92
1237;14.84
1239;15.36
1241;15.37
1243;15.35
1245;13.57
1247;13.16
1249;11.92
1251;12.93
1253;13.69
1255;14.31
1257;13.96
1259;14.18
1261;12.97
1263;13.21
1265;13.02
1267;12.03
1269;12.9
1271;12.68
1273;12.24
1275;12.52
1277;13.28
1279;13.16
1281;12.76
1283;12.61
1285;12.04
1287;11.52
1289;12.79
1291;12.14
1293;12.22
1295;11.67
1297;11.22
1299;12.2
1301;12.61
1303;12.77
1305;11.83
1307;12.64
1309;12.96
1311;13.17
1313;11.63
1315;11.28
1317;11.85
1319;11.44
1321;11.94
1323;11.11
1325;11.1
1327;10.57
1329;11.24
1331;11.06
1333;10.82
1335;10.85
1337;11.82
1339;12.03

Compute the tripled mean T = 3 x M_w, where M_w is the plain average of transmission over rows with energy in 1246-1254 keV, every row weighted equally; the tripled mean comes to 39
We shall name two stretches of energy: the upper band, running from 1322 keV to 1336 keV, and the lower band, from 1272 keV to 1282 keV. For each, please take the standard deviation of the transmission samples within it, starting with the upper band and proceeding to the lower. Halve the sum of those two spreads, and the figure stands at 0.3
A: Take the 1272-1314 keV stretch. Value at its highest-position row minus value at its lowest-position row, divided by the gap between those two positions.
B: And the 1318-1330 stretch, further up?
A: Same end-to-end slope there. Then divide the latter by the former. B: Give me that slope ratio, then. 1.3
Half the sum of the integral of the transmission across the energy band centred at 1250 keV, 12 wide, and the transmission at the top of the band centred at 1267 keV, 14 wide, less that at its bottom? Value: 79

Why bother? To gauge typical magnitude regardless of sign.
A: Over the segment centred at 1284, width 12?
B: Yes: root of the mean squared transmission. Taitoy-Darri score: 12.5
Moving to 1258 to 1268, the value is 13.1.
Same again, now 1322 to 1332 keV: 11.0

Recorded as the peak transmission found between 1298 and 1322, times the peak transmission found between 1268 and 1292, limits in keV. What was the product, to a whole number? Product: 175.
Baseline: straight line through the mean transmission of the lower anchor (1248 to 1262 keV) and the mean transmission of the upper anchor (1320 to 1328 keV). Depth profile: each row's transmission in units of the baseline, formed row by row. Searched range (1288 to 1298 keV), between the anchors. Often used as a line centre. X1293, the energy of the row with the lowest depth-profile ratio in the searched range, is 1297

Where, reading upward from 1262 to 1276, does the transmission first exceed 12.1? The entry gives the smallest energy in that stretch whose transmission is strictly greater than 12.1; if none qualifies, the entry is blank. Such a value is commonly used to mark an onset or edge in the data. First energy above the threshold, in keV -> 1263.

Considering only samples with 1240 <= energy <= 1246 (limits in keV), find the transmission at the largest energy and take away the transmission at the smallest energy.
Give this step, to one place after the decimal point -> -1.8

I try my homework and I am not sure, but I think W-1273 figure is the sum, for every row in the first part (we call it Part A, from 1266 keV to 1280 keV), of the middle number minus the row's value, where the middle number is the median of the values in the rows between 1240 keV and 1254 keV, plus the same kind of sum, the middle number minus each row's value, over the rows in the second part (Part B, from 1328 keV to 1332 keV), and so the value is 11.0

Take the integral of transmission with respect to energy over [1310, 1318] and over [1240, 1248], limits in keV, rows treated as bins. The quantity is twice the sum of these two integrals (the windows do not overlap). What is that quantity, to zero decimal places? 422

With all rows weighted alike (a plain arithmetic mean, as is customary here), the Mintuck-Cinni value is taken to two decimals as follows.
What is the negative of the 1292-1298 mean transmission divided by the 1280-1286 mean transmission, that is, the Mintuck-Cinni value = -0.94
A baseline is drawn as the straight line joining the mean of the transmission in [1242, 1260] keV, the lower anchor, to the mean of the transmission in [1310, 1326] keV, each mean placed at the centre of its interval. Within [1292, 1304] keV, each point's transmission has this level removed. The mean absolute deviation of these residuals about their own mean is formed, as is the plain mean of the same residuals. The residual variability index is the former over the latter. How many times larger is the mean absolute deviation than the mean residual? -3.0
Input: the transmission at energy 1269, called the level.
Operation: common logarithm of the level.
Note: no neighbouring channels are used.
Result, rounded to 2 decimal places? 1.11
